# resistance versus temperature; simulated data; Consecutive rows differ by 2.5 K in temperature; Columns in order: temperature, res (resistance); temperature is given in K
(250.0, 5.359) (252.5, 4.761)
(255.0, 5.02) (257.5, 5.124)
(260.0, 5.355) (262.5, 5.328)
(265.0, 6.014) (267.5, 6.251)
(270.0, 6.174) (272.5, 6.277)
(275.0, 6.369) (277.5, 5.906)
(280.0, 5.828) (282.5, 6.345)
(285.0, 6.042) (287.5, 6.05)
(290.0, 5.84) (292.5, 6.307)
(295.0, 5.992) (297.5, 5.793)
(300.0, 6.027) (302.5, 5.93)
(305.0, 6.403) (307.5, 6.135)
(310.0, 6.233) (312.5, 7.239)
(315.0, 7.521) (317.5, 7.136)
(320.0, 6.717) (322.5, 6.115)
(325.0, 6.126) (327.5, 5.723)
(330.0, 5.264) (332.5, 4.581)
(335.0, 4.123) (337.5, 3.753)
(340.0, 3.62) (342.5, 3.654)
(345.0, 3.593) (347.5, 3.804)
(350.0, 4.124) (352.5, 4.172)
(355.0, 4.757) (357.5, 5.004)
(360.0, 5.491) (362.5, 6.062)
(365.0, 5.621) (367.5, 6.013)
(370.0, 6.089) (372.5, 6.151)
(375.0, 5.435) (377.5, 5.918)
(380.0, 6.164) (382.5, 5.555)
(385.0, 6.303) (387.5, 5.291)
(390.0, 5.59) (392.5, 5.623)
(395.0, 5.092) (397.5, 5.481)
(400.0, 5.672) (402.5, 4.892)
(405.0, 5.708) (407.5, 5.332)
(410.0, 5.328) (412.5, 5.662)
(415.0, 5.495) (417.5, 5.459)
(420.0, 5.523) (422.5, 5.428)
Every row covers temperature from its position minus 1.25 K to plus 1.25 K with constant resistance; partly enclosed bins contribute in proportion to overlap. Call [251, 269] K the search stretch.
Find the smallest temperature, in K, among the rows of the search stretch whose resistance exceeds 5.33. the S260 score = 260.0 K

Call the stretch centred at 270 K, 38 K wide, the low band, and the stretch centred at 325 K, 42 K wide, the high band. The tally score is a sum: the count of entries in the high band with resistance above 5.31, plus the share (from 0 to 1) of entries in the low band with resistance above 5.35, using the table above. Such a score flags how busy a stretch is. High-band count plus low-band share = 10.7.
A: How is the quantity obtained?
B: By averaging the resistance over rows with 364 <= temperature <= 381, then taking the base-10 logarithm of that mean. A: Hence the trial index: 0.772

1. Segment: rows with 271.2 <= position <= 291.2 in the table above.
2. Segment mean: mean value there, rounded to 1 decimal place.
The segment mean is 6.1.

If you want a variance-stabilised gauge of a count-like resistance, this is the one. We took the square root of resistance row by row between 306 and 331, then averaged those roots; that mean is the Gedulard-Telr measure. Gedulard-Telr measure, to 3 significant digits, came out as 2.53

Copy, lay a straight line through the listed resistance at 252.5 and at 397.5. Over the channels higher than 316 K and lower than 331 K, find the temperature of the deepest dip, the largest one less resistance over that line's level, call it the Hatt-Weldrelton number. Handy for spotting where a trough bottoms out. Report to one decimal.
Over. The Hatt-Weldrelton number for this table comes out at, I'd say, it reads 330.0 K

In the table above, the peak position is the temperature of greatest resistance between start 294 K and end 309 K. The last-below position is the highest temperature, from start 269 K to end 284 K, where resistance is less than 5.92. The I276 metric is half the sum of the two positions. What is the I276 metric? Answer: 292.5 K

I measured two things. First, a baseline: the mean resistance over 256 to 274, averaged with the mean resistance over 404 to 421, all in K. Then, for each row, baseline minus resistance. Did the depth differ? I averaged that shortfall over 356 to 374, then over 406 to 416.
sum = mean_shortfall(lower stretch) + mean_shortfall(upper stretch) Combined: 0.1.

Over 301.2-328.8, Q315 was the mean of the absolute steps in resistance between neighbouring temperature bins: 0.39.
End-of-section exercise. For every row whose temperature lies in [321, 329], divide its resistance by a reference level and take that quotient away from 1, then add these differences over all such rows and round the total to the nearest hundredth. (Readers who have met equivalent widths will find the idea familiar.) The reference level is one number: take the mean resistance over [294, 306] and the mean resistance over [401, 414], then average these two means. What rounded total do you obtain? -0.15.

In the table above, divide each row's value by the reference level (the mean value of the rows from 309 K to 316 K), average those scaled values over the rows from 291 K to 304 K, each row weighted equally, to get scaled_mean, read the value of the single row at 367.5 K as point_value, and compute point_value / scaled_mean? 7.0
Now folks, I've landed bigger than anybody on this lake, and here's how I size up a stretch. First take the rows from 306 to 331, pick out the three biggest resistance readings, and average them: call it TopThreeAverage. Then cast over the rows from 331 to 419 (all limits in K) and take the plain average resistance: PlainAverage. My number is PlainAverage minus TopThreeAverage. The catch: -2.14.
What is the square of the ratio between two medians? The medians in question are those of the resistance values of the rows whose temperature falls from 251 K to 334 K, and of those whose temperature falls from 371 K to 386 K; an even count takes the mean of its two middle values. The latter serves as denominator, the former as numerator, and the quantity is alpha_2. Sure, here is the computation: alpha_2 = 1.00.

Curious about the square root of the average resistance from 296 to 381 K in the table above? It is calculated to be 2.34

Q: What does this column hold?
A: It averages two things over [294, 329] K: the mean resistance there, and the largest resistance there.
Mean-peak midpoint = 6.9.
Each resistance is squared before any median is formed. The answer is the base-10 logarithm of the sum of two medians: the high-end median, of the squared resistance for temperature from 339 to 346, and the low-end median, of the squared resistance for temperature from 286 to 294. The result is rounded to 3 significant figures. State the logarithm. 1.70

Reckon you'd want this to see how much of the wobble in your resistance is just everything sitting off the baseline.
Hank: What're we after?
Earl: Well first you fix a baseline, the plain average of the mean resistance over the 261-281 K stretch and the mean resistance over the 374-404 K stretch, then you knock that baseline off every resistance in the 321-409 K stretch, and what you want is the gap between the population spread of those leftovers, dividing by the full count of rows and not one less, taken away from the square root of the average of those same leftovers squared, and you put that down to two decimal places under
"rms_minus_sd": 0.19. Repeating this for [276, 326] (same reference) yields 0.20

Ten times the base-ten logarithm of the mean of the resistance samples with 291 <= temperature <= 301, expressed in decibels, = 7.80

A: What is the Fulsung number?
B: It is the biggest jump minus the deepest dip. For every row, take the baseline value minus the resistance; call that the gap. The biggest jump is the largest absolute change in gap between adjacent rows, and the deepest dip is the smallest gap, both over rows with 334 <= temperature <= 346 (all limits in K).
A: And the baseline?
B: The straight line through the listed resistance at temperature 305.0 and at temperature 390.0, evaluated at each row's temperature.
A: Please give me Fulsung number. -1.6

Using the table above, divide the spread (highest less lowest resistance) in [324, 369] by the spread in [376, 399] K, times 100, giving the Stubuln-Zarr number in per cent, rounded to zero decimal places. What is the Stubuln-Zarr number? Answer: 209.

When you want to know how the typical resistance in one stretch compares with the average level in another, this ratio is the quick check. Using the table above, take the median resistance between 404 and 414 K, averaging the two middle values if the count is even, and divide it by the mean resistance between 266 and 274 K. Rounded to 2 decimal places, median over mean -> 0.88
